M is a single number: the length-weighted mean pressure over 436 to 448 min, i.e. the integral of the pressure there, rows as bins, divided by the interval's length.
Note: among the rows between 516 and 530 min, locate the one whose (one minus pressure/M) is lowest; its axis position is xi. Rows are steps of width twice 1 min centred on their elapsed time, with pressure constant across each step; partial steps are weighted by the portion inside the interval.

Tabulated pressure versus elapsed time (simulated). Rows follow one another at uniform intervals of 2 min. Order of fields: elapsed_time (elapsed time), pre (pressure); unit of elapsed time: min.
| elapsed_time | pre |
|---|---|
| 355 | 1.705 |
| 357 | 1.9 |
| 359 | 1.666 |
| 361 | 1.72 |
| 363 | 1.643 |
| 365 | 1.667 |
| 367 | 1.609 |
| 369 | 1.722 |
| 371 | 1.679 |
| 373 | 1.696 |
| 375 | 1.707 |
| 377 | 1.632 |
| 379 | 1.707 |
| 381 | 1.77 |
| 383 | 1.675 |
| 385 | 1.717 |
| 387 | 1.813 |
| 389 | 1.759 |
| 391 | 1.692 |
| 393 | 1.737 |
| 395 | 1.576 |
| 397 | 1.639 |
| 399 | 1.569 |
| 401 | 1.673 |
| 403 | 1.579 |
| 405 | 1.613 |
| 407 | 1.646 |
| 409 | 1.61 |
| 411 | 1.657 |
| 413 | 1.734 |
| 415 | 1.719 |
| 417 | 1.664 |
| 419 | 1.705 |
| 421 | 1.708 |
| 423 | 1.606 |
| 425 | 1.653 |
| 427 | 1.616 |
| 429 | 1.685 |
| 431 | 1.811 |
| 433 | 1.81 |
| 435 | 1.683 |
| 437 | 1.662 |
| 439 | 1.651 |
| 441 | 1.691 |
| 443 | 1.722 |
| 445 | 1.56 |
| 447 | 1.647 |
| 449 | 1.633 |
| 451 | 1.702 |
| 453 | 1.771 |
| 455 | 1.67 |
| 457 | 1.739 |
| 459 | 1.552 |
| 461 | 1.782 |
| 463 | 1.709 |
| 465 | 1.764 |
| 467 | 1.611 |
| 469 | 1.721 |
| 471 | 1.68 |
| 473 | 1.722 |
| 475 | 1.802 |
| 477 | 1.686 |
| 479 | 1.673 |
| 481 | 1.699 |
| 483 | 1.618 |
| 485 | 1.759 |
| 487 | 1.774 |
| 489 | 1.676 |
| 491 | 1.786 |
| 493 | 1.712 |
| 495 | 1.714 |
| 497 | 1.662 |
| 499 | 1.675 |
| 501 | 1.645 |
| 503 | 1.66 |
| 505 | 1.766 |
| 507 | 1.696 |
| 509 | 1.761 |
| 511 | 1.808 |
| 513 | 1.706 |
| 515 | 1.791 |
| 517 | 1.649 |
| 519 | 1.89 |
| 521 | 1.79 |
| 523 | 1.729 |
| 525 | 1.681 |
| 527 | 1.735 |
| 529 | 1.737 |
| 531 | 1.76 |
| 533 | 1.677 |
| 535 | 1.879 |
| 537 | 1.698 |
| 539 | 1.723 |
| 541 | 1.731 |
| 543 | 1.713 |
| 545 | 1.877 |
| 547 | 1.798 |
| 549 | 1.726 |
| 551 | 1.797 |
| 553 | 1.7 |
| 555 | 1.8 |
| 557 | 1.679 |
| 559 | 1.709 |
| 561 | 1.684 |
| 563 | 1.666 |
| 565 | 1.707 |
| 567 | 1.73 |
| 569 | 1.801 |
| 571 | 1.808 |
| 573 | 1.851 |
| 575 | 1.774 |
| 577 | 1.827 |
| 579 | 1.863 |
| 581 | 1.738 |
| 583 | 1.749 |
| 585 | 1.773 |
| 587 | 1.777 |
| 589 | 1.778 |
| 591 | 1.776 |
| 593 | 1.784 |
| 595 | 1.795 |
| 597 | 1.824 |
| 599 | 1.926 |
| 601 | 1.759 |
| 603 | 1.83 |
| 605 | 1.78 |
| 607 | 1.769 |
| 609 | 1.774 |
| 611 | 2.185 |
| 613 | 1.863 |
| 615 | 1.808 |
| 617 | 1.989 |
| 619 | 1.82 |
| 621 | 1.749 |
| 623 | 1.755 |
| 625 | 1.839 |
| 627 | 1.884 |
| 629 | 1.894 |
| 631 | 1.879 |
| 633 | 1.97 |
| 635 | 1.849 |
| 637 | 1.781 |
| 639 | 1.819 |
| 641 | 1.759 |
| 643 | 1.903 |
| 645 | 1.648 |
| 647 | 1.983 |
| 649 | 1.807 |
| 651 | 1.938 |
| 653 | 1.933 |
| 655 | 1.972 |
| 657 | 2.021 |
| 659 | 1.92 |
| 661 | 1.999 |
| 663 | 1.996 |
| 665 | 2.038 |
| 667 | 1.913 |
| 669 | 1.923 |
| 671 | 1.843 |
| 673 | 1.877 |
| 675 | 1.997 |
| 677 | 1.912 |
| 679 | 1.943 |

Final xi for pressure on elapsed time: 519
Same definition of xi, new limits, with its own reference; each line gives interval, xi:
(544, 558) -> 545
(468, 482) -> 475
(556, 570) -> 569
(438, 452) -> 443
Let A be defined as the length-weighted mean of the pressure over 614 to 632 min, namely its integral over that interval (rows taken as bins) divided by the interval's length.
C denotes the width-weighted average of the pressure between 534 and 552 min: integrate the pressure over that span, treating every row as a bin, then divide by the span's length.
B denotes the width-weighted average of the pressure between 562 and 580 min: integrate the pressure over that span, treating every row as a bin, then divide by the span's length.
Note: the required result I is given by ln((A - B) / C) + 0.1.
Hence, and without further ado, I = -3.2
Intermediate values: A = 1.85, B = 1.78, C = 1.771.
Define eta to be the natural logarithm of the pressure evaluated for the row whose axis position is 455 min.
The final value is 0.51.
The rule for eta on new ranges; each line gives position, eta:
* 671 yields 0.61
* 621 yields 0.56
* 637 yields 0.58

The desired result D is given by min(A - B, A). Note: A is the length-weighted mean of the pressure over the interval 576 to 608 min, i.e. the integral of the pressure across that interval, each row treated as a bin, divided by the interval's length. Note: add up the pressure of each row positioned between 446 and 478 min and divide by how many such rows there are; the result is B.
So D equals 0.10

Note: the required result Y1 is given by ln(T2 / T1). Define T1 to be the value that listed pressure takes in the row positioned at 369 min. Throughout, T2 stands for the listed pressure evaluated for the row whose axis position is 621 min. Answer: 0.02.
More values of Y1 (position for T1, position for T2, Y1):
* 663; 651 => -0.03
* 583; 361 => -0.02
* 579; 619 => -0.02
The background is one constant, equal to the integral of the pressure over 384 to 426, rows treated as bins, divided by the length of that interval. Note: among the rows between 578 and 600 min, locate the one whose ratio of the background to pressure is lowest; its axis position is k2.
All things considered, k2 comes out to 599 min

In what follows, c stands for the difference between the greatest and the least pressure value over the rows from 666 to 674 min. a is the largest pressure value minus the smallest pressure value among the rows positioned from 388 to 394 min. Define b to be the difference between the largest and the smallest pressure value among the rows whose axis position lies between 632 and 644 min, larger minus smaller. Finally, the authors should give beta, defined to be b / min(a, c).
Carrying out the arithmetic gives 3.15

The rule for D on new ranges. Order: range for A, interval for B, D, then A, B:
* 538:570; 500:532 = 0.00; 1.74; 1.74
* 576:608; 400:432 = 0.13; 1.80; 1.67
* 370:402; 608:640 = -0.18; 1.69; 1.87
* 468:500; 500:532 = -0.03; 1.71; 1.74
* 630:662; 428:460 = 0.20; 1.89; 1.69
